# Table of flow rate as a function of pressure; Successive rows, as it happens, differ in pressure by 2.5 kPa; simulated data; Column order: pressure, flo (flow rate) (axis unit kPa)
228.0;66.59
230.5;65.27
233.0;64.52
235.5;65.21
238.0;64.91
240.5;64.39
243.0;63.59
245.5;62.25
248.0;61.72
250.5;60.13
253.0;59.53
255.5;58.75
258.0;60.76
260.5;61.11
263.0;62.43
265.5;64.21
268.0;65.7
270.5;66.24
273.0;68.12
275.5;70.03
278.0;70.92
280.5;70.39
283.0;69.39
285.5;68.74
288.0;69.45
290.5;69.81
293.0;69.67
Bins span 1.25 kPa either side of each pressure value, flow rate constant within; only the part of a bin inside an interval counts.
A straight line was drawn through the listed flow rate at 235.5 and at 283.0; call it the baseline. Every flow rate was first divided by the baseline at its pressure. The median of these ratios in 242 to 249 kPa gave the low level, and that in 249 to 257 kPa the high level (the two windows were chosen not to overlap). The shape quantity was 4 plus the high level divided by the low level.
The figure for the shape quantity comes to 4.95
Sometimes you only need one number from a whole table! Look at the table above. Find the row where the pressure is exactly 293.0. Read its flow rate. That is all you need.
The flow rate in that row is 69.67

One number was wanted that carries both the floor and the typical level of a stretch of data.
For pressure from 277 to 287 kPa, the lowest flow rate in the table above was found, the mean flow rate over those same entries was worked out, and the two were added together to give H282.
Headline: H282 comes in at 139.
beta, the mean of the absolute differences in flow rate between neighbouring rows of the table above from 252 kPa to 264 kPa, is 1.1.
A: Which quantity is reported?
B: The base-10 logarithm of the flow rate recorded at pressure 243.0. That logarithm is 1.80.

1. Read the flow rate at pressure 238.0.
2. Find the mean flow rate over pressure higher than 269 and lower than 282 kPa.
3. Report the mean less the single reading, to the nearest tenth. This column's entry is 4.2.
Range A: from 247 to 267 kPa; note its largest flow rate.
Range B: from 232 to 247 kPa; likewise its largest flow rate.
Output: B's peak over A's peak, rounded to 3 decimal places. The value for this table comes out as 1.016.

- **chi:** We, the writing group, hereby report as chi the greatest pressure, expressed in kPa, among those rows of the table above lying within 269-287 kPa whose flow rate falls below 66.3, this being 270.5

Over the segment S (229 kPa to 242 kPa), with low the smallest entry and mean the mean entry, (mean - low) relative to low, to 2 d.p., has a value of 0.01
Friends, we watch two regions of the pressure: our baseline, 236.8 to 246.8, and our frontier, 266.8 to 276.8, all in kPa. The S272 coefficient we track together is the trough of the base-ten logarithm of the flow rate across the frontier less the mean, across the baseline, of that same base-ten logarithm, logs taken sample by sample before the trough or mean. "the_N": 0.013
